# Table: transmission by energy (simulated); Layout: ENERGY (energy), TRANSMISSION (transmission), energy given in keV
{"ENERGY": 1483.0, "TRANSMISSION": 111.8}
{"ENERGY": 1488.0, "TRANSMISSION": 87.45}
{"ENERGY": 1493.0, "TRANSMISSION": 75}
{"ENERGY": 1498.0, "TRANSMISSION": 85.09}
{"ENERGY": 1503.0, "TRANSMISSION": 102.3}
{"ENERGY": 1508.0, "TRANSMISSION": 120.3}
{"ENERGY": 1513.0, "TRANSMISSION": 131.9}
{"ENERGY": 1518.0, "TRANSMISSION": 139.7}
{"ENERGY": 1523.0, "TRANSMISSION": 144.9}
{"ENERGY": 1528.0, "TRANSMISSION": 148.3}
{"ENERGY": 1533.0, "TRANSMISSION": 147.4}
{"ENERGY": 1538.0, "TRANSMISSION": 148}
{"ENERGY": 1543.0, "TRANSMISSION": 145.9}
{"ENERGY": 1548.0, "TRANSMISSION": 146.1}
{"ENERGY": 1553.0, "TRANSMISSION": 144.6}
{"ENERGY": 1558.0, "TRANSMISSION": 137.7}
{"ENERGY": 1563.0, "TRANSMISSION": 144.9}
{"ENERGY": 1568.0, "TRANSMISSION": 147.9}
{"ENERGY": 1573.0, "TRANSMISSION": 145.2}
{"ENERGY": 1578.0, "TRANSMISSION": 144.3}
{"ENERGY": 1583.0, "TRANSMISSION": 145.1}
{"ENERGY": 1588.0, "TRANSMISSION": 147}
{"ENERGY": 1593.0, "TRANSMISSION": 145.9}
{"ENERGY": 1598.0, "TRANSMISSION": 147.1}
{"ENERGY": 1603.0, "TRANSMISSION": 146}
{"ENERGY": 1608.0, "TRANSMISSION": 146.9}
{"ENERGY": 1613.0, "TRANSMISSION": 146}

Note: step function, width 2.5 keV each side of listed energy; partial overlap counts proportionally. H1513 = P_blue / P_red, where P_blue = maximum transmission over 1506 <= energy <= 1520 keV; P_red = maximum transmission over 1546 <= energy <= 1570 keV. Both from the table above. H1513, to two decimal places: 0.94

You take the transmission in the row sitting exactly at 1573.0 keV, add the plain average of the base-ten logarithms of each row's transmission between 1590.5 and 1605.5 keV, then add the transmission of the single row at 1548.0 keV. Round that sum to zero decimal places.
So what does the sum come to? 293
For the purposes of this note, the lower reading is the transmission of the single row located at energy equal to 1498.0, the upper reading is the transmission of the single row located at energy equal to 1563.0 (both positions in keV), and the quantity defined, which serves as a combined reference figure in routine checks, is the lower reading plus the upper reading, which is 230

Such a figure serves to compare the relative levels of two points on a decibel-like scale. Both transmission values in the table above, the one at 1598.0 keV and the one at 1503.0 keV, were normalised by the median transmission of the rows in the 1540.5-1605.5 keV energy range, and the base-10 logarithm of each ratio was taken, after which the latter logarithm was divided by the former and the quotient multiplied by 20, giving -867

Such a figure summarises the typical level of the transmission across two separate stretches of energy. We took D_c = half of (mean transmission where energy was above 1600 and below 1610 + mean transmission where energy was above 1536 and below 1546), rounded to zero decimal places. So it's 147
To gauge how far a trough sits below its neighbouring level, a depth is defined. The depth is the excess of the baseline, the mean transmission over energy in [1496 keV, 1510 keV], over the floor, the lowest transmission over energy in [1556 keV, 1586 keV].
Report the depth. -35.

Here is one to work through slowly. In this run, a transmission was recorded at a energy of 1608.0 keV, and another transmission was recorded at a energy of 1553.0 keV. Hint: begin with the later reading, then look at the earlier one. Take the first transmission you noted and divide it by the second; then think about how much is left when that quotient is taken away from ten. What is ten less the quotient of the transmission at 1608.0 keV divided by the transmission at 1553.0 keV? 8.98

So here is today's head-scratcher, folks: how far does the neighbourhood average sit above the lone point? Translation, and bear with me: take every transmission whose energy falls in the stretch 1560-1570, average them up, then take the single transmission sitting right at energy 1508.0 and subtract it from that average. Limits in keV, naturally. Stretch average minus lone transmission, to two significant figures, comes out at 26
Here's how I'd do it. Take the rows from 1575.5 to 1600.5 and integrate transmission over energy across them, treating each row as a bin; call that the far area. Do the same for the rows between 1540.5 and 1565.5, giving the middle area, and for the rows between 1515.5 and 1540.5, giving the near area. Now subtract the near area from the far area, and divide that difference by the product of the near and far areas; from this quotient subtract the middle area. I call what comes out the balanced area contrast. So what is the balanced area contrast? -3596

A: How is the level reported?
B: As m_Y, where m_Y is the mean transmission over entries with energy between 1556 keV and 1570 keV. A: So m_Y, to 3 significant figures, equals 144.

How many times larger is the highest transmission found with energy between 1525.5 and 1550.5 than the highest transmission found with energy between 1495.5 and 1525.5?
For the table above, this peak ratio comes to 1.02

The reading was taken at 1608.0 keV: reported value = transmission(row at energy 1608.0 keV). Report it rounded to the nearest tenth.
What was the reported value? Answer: 146.9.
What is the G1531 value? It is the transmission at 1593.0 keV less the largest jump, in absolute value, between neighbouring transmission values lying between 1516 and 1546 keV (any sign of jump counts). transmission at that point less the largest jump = 141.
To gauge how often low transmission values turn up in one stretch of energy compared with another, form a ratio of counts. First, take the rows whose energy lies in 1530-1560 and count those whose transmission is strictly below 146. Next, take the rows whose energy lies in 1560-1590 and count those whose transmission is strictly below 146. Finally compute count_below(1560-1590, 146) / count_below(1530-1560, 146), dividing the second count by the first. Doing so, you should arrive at 1.33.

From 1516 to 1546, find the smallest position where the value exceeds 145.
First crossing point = 1528.0 keV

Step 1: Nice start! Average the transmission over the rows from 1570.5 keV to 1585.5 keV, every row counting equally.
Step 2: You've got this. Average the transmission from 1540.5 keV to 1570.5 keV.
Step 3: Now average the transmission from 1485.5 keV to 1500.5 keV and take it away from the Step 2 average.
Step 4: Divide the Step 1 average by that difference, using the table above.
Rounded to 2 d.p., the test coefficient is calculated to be 2.34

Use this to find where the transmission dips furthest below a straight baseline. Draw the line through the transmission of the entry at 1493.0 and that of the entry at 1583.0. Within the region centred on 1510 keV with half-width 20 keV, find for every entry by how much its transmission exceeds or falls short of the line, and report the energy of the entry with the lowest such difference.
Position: 1493.0 keV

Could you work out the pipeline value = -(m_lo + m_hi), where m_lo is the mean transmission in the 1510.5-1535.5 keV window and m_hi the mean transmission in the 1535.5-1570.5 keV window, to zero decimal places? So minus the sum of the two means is -287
